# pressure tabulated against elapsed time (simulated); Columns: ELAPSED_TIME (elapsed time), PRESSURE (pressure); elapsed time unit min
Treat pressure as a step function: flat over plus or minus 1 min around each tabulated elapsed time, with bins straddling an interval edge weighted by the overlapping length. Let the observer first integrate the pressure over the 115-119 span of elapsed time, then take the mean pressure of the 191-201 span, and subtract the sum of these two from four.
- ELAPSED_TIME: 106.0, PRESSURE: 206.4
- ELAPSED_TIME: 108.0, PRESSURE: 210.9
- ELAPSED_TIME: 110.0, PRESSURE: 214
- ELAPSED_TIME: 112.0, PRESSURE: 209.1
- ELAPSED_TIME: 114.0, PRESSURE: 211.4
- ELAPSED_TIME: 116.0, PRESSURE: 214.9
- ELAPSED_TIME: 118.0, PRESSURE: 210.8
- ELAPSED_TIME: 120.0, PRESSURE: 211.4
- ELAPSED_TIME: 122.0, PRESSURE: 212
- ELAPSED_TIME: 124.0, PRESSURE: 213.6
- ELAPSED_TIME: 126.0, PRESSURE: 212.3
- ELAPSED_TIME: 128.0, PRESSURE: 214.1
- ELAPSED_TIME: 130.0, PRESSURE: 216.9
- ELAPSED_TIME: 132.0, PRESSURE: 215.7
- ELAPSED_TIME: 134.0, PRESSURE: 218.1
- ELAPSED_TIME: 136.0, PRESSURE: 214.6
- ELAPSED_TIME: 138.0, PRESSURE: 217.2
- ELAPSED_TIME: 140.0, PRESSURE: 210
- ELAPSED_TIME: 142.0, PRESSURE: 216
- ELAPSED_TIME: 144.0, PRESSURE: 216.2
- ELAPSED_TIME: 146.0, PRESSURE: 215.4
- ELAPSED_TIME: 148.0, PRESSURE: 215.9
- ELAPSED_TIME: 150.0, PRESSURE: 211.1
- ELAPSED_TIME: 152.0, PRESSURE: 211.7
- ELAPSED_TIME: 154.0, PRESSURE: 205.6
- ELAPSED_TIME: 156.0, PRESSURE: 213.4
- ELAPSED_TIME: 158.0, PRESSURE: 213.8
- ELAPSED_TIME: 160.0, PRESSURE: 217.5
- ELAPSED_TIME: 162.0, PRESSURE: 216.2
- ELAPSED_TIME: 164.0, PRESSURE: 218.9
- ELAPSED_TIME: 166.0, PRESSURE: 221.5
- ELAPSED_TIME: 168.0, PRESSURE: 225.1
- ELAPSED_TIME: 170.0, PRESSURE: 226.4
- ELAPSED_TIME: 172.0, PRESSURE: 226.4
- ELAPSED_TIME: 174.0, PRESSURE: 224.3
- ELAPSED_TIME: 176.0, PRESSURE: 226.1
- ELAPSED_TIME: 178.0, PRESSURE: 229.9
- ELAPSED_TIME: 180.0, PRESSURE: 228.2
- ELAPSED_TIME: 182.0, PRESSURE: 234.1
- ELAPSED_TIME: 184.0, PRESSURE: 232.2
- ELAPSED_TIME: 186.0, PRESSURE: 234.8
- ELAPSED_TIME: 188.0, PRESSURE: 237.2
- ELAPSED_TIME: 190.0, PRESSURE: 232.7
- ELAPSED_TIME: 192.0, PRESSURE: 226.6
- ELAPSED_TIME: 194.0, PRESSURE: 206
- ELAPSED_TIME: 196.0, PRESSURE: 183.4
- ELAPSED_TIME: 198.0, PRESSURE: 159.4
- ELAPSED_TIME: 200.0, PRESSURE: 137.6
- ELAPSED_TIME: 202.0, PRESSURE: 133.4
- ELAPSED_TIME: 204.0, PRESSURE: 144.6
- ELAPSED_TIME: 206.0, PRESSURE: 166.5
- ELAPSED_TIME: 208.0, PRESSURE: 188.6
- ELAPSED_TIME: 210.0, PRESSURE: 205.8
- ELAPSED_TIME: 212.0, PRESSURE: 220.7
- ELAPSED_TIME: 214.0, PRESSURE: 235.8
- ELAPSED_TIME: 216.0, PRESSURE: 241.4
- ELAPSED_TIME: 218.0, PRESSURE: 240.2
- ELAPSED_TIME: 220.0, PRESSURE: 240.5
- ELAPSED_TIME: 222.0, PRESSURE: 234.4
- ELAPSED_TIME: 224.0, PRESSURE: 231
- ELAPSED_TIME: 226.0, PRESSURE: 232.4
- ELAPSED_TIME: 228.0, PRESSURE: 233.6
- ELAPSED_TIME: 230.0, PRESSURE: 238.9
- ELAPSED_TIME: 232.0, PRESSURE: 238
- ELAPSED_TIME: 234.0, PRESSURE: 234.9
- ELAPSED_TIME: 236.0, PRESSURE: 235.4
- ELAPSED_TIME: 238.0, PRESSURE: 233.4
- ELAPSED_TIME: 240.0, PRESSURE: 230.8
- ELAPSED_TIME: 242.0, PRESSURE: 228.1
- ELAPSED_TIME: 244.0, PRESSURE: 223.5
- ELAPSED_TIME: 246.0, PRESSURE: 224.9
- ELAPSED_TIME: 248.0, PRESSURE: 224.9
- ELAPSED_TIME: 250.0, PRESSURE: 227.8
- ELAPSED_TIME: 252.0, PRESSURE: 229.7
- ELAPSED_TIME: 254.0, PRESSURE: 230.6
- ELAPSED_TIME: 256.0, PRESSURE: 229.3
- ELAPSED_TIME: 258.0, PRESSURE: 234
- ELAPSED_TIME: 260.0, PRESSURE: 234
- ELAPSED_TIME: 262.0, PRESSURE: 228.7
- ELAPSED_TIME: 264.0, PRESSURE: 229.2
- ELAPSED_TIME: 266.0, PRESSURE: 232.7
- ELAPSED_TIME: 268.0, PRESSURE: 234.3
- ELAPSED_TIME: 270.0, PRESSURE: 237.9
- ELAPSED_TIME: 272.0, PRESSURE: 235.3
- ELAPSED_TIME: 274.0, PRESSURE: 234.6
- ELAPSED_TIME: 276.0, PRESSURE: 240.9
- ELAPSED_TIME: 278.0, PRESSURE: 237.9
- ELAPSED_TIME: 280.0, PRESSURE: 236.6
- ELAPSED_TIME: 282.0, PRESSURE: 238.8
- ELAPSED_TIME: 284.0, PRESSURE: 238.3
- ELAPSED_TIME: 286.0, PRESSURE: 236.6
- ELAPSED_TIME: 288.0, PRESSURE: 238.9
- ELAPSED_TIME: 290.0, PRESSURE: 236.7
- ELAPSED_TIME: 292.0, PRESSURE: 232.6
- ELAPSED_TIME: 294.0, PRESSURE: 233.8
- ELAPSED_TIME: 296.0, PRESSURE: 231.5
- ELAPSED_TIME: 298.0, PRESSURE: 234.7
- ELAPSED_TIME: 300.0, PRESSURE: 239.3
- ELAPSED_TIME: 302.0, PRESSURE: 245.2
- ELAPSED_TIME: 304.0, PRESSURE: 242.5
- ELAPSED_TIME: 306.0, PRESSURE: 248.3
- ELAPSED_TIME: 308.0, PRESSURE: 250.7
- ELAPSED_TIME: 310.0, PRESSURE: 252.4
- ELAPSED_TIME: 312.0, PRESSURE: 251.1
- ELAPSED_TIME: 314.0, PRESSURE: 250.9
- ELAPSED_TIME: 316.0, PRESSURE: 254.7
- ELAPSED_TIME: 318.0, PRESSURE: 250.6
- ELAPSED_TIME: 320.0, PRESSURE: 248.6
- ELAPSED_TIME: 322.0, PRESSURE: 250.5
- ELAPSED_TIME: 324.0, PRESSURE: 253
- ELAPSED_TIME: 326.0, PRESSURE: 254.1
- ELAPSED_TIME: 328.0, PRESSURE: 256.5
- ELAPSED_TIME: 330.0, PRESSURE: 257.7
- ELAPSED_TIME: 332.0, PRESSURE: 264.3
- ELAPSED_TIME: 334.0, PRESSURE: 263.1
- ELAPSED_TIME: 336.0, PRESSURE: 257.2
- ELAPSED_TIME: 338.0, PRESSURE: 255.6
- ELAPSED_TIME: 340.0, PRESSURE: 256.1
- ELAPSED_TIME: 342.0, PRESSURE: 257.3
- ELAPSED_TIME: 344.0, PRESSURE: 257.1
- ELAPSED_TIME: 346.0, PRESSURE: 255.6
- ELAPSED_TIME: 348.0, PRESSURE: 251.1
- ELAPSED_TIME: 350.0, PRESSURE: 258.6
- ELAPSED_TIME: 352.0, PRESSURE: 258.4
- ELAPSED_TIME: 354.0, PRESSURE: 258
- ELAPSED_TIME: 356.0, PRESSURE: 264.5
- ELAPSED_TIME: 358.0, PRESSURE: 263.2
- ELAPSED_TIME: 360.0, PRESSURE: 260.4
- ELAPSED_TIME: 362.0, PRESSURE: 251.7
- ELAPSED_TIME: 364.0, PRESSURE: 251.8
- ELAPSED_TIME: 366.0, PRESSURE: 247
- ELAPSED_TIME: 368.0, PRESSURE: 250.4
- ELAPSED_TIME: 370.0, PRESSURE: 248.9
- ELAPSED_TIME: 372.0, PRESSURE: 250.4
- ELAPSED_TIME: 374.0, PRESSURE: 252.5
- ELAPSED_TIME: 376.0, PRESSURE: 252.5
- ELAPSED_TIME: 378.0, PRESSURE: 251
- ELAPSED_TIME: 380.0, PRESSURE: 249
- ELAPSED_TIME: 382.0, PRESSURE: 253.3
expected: -1030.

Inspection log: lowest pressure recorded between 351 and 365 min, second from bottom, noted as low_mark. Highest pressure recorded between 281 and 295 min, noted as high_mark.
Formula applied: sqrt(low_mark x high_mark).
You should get 245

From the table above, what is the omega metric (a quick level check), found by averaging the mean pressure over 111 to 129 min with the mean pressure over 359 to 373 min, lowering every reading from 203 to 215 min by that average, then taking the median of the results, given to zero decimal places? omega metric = -35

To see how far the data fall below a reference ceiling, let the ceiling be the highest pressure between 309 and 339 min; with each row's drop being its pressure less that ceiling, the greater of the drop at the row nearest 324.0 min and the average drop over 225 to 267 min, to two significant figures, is -11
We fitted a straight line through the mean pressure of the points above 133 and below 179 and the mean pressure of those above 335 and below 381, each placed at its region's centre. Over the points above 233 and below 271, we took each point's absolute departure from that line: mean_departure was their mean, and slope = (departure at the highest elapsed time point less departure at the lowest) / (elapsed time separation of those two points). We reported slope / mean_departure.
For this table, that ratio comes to -0.011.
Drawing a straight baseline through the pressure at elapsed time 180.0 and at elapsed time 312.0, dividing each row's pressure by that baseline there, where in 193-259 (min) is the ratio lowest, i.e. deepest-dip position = 202.0 min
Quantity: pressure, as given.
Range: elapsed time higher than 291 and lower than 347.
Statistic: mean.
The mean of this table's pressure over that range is 250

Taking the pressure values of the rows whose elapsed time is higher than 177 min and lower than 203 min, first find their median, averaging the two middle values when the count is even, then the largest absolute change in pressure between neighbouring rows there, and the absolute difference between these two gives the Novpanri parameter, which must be 204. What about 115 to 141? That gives 207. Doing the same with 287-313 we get 233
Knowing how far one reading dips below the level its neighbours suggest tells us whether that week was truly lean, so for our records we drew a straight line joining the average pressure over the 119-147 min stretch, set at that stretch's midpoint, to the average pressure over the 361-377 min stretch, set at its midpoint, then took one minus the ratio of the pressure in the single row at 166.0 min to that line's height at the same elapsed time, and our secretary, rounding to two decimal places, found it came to -0.01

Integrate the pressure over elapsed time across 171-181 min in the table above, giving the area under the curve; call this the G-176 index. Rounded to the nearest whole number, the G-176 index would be 2270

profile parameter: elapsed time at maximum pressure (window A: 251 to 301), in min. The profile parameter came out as 276.0 min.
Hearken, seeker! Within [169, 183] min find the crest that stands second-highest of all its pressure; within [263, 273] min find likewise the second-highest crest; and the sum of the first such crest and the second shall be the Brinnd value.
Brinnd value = 465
